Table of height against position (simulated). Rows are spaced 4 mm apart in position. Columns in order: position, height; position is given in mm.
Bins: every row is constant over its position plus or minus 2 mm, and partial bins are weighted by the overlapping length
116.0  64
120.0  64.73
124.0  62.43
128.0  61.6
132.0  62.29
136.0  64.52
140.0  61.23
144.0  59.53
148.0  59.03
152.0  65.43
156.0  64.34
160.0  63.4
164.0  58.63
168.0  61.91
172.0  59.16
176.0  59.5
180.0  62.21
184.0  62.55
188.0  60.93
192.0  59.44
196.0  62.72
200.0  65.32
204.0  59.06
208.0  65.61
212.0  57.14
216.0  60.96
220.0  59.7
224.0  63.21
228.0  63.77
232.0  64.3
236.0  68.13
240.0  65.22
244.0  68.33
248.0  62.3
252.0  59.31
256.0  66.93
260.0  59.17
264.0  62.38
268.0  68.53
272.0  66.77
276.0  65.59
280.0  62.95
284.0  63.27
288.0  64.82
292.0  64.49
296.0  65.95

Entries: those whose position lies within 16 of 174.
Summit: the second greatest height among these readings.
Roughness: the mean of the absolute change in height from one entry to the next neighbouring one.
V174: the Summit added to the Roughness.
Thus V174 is 65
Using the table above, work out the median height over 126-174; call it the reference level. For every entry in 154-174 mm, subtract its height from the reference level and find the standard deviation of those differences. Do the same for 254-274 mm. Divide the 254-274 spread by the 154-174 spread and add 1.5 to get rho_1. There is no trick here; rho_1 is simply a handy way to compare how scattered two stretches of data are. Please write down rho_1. 3.0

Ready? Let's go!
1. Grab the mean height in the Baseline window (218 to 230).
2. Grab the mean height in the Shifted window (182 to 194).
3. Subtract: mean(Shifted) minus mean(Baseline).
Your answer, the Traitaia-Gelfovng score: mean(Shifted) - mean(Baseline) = -1.3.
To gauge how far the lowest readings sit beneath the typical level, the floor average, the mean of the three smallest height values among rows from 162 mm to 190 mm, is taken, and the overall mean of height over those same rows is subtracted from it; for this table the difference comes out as -1.6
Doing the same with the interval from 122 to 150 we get -1.6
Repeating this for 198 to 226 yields -2.9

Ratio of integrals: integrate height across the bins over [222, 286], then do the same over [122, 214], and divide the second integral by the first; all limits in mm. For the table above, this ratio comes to 1.38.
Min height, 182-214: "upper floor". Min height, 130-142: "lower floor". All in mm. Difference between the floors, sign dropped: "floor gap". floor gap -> 4.1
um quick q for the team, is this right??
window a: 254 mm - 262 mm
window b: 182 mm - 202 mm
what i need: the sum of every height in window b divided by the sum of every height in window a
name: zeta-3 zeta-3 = 2.47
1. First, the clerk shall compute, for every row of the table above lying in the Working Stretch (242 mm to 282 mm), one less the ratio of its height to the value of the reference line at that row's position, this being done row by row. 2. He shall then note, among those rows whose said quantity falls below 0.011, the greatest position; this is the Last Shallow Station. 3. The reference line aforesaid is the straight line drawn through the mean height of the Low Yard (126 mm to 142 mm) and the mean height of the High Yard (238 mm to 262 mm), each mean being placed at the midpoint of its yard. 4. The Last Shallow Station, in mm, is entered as 276.0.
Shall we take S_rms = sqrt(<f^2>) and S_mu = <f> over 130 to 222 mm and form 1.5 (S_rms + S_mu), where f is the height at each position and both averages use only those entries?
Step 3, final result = 185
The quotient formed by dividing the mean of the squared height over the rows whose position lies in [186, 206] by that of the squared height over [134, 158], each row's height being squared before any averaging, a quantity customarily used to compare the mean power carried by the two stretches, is 0.97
